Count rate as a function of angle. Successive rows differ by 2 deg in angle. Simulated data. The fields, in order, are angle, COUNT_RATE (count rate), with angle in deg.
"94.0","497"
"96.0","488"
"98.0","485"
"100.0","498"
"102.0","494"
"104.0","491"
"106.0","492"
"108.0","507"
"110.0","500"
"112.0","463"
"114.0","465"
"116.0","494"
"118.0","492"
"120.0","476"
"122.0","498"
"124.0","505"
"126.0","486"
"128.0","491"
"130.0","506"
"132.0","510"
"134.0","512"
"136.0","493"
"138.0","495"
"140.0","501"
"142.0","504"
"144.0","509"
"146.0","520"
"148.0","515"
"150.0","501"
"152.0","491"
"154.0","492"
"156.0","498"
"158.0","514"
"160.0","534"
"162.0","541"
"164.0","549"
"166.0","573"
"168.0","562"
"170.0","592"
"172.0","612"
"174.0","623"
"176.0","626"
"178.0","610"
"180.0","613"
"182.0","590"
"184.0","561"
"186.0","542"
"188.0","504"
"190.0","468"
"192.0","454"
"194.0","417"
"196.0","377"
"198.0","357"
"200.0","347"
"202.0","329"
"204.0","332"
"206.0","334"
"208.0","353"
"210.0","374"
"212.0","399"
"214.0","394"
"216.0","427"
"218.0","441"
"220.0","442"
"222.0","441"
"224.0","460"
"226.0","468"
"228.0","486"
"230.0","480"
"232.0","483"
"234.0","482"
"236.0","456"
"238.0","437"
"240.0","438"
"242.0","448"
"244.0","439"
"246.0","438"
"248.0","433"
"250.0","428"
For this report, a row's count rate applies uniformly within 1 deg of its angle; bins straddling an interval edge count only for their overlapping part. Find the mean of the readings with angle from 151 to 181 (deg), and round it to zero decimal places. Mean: 562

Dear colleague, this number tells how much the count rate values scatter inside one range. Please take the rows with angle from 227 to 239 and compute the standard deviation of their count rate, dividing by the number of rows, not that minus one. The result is 18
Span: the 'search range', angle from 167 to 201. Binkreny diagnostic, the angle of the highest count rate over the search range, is 176.0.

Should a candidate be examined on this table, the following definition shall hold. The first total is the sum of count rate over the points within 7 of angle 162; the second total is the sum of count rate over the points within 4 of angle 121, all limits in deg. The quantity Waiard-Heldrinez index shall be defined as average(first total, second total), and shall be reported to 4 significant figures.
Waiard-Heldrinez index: 2871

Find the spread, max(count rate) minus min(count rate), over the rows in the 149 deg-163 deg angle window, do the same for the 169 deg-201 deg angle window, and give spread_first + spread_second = 329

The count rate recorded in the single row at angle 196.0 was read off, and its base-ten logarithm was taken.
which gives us 2.58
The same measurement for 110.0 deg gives 2.70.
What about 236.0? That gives 2.66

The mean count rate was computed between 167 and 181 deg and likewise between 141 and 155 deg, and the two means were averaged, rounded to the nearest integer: 555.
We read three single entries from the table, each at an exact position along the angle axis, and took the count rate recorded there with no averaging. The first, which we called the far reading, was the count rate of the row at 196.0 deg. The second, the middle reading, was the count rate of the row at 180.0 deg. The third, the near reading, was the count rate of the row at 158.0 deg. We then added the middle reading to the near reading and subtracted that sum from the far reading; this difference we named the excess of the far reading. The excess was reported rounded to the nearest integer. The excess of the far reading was -750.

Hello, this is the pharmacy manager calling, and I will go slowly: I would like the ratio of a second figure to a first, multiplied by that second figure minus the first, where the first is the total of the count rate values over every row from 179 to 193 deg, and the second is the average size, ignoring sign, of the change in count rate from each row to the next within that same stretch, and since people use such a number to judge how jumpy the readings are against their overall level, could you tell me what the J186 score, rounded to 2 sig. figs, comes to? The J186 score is -26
